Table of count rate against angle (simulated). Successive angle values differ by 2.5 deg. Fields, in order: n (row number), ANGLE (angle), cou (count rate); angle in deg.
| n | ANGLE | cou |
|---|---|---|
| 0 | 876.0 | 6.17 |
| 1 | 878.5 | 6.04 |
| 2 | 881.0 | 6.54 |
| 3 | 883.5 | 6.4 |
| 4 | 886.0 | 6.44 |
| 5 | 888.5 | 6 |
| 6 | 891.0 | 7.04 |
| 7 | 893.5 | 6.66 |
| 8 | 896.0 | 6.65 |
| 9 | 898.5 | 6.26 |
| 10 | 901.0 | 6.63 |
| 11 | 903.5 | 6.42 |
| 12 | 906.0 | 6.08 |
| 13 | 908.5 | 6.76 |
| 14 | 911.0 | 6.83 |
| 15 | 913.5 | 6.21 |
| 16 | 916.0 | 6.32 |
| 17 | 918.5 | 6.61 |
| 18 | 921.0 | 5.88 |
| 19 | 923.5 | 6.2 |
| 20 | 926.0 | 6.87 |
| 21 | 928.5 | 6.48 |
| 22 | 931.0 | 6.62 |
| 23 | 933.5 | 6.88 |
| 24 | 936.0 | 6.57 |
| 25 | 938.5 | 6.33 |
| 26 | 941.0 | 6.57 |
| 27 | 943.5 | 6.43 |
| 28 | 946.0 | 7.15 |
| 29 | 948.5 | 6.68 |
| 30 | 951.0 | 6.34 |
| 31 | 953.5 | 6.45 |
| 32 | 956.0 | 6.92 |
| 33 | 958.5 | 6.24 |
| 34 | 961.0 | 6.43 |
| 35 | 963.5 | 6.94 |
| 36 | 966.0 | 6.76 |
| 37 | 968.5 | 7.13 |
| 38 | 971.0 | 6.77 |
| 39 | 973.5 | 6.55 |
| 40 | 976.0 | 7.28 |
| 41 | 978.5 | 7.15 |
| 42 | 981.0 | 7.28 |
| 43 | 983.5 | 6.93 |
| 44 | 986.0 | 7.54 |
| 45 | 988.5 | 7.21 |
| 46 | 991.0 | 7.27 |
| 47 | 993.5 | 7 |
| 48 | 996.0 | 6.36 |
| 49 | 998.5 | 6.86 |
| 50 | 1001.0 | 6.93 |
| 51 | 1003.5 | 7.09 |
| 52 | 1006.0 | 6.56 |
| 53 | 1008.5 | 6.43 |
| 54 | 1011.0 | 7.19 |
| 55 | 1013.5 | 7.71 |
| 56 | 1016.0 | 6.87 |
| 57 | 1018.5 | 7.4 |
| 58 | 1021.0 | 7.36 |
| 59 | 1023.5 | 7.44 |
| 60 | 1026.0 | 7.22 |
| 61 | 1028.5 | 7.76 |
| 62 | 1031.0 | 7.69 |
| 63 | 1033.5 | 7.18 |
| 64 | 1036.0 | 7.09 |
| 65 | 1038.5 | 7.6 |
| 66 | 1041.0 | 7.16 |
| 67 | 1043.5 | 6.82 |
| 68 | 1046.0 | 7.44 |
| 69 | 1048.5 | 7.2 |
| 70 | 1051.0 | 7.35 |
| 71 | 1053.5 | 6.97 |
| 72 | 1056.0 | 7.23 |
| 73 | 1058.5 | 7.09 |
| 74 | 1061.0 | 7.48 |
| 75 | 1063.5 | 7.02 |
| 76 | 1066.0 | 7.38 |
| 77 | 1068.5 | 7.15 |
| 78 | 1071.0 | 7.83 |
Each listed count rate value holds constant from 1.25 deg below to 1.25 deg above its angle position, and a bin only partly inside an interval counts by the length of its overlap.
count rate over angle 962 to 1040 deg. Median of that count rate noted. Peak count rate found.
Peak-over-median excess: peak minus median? 0.61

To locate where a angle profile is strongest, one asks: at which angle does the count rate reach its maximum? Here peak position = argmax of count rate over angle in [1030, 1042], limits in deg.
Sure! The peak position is 1031.0 deg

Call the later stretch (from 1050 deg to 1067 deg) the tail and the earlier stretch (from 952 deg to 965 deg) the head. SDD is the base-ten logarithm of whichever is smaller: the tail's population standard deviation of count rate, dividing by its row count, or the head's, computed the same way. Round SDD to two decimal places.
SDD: -0.74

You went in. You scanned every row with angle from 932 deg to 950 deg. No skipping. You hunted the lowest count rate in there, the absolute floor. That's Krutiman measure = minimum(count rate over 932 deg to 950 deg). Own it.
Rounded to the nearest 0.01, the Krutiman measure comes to 6.33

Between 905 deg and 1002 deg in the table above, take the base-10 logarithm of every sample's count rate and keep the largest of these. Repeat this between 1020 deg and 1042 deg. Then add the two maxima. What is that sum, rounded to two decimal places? 1.77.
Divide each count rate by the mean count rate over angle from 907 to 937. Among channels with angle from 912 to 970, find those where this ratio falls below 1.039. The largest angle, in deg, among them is 966.0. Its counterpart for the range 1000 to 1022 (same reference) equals 1008.5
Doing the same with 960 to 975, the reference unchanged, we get 973.5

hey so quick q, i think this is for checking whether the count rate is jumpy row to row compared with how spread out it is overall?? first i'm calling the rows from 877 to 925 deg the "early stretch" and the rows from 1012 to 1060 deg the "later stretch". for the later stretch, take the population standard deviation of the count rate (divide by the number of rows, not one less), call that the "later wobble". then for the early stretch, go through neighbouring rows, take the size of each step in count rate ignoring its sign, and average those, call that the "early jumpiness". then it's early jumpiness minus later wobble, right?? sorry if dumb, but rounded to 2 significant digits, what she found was 0.11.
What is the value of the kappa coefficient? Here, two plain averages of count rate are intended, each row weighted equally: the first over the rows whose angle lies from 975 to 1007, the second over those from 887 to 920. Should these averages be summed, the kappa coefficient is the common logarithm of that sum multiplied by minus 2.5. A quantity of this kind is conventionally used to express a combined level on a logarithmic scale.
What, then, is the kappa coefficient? -2.83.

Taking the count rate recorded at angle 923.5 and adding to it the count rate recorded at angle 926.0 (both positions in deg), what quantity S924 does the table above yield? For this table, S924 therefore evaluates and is 13.1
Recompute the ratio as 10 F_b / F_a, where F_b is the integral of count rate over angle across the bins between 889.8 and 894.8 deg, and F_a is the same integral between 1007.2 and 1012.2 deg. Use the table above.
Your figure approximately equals 10.1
